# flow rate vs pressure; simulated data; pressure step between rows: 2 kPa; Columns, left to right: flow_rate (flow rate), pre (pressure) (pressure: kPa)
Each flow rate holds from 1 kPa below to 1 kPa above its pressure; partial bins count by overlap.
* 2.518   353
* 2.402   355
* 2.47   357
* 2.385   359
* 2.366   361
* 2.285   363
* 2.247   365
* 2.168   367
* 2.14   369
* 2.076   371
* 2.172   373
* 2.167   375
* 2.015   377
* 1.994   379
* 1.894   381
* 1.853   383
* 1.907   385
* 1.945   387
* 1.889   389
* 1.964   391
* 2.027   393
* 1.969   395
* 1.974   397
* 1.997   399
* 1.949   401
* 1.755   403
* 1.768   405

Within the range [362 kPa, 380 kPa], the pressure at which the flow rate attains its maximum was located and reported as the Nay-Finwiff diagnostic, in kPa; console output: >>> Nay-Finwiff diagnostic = 363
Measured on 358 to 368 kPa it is 359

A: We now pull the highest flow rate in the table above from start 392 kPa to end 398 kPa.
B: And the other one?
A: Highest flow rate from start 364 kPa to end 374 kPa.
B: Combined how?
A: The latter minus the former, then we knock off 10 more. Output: -9.8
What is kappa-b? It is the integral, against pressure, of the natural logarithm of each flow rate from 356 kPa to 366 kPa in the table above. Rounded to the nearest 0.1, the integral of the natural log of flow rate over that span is 8.5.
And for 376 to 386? 6.6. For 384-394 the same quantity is 6.7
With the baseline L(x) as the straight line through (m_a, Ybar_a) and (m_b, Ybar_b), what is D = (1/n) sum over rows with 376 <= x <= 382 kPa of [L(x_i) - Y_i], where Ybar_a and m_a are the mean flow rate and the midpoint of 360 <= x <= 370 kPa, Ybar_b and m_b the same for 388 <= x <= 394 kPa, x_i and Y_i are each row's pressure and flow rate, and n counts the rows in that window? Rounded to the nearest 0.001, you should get 0.122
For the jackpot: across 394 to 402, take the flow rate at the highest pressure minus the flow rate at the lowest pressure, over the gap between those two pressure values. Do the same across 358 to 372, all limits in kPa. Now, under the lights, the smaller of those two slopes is -0.026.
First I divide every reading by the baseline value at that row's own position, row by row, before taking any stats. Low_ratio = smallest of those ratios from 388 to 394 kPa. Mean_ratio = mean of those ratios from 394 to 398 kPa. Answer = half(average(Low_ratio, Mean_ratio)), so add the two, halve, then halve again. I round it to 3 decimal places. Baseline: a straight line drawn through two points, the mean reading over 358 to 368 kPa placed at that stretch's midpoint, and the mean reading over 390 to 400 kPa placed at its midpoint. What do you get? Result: 0.480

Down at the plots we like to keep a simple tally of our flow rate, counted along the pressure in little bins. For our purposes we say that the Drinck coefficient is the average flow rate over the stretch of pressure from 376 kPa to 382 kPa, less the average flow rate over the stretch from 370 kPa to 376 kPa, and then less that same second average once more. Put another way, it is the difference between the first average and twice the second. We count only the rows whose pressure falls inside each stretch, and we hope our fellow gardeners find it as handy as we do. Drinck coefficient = -2.31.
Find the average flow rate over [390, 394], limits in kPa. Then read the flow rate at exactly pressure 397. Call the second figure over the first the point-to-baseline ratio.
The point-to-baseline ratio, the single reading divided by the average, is 0.99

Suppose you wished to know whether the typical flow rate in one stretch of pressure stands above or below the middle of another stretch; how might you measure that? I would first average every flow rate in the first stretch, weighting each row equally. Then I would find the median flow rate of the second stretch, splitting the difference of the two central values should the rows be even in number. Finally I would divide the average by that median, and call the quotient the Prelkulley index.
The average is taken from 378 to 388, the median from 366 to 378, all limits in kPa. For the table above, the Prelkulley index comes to 0.89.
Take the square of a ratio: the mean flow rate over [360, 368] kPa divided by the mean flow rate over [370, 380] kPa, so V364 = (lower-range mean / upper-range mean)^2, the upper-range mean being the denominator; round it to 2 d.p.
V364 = 1.18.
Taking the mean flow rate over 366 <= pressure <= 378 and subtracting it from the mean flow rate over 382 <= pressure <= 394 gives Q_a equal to -0.19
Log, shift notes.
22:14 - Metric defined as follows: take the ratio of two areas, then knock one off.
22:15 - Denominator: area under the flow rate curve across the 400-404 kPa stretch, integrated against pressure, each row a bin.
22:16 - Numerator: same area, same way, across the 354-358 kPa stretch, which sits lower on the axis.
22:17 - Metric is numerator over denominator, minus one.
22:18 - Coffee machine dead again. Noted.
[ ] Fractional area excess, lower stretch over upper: 0.32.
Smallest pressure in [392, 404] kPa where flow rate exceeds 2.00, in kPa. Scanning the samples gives 393 kPa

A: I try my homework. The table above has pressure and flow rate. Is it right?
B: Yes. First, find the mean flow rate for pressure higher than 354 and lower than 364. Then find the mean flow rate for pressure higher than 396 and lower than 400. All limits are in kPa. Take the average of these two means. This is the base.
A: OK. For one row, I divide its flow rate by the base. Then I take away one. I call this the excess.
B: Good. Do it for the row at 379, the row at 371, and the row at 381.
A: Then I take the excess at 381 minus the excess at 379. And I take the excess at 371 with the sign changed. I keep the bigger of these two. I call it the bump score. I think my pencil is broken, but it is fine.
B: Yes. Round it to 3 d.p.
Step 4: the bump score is 0.049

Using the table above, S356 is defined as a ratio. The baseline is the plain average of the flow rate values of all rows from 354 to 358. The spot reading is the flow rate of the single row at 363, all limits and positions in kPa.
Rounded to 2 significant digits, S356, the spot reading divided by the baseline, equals 0.94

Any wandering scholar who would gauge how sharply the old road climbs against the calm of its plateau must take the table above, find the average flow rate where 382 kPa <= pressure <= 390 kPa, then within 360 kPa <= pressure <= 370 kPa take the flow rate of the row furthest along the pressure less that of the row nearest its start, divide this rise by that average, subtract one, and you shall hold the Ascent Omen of -1.12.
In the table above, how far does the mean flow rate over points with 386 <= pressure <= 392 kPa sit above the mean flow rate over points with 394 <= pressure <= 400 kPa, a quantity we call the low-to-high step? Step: 0.0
